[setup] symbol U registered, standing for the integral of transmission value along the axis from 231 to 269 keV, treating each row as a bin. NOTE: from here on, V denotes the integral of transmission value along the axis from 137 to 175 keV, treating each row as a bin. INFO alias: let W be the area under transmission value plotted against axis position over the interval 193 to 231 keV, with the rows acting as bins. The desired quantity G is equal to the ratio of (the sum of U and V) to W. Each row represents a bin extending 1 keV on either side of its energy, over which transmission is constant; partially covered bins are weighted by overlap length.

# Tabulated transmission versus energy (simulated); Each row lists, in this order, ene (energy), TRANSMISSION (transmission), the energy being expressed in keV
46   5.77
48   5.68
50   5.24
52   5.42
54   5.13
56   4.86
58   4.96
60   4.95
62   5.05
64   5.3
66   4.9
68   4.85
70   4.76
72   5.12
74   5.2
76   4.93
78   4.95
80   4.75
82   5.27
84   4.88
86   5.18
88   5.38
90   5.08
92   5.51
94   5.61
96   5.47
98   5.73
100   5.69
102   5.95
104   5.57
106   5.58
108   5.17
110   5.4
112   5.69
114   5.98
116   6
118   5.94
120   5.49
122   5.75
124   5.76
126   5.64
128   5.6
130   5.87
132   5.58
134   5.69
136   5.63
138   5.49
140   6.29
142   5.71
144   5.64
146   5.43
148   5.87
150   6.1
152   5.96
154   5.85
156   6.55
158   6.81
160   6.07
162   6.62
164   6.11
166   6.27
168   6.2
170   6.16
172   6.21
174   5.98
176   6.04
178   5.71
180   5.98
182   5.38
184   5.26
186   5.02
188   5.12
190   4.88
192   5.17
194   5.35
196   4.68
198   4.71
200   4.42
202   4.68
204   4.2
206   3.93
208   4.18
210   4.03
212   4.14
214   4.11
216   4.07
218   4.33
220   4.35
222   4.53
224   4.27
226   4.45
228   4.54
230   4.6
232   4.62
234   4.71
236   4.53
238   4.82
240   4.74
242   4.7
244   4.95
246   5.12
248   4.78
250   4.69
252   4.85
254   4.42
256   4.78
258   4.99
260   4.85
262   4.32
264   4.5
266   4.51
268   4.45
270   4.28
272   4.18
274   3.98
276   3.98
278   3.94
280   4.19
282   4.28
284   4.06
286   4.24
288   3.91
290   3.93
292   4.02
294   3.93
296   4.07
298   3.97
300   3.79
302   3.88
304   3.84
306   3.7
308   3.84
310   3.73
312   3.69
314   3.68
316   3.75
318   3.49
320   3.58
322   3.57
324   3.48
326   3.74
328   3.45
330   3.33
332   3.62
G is 2.4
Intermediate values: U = 179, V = 231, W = 167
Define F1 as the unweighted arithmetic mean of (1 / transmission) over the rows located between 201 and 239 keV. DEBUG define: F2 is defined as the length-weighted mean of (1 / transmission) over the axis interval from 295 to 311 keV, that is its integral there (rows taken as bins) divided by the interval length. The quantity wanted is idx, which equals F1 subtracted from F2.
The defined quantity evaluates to 0.030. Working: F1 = 0.229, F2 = 0.26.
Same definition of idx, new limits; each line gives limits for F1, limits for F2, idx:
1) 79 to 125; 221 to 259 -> 0.032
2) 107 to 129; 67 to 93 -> 0.021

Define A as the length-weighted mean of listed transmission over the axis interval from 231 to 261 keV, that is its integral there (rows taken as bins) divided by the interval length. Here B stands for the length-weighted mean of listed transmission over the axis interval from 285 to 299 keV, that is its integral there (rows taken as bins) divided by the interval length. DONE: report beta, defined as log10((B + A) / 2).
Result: 0.64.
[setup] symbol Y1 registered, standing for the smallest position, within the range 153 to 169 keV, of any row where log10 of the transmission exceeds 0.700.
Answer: 154 keV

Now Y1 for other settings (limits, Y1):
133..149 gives 134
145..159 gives 146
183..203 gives 184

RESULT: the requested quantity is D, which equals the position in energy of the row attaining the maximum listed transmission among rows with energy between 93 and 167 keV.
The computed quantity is 158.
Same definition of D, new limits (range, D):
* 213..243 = 238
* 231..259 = 246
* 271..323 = 282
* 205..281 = 246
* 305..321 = 308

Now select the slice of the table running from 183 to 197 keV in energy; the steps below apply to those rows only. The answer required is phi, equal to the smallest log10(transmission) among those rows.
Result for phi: 0.67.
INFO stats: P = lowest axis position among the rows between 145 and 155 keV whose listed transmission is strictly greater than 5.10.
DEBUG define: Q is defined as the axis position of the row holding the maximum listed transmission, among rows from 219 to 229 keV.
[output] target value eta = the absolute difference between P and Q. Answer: 82 keV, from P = 146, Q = 228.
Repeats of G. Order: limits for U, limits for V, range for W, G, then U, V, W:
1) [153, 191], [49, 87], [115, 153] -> 1.9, 224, 191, 219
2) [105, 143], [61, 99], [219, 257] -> 2.3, 217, 196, 177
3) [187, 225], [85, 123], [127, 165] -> 1.7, 170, 212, 226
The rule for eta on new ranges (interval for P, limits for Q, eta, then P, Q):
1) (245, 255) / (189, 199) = 52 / 246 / 194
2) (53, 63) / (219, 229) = 174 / 54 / 228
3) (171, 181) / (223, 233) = 60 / 172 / 232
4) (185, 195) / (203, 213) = 16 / 188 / 204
